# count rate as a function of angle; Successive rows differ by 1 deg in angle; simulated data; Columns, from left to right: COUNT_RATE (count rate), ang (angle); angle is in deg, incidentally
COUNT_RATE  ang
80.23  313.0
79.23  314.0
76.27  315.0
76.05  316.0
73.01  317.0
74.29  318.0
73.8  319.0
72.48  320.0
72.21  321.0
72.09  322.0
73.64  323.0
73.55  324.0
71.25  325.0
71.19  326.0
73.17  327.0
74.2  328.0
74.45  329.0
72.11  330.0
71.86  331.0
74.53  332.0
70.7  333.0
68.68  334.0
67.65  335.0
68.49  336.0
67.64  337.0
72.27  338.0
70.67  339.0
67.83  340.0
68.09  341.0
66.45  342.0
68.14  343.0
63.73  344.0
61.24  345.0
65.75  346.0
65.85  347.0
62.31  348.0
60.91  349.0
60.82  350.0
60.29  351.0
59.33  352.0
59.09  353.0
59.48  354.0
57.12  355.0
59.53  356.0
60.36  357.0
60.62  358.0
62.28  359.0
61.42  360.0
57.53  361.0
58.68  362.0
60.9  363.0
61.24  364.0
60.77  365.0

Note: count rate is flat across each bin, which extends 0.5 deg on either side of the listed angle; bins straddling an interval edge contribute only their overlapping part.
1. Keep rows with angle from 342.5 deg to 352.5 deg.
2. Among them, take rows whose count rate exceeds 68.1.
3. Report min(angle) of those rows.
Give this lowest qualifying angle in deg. 343.0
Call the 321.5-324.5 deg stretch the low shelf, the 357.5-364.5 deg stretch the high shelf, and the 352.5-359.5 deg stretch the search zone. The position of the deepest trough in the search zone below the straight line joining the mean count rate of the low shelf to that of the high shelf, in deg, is 355.0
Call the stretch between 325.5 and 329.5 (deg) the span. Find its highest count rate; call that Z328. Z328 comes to 74.45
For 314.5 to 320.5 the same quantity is 76.27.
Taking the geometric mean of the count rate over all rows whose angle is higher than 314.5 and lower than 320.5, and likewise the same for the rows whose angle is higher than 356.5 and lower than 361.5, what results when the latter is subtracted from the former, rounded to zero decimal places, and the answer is 14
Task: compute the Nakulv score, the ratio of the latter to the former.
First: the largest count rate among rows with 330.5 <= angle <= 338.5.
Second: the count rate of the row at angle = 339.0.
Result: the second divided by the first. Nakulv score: 0.948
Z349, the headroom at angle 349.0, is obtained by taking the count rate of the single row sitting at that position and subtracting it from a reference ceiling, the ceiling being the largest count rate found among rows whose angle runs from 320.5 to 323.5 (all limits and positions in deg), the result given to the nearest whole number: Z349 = 13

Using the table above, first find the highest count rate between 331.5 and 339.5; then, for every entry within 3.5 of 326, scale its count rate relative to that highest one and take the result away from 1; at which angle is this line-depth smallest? 329.0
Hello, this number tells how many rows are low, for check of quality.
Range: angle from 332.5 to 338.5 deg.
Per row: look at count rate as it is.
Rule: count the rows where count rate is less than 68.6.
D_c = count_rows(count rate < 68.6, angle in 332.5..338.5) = 3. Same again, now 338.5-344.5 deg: 5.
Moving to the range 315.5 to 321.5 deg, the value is 0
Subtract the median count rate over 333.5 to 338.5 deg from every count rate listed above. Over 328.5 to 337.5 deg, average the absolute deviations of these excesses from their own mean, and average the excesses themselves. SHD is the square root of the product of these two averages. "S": 2.2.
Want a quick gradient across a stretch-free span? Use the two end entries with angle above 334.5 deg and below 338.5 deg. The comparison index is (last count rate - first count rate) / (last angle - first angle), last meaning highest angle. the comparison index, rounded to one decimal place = 1.5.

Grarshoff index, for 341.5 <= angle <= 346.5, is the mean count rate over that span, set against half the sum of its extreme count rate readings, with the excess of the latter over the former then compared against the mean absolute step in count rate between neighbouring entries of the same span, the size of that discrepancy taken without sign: 3.6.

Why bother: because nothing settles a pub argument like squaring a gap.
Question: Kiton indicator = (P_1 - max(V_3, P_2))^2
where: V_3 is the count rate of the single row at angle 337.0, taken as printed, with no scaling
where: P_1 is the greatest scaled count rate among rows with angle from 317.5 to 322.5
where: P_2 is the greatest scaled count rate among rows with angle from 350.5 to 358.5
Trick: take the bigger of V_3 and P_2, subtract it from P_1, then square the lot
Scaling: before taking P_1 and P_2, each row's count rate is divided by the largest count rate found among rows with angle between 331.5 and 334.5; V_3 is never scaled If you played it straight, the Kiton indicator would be 4441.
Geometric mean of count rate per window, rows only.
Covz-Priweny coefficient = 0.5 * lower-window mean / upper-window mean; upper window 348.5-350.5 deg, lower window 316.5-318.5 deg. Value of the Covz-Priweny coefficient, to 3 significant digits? 0.605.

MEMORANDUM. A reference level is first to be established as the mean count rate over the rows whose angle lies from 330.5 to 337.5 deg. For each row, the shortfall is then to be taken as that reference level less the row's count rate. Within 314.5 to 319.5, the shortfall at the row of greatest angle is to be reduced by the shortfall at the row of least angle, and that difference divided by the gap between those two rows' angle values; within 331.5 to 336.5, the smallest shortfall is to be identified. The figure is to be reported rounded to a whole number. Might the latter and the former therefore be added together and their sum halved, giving -2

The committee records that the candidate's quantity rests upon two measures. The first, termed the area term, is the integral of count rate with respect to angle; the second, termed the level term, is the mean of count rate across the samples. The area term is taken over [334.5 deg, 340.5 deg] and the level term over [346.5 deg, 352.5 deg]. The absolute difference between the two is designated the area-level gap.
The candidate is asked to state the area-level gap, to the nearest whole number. 353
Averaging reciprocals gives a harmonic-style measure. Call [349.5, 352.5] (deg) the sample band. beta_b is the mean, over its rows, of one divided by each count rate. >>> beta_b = 0.0166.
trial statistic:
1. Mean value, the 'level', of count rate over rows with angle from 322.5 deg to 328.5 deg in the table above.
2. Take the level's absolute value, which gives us 73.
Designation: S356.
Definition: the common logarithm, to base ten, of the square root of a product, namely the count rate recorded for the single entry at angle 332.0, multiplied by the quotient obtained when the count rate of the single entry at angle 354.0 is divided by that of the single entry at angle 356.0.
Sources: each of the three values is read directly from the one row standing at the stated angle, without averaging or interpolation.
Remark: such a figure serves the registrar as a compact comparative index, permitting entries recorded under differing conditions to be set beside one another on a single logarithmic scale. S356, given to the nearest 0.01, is 0.94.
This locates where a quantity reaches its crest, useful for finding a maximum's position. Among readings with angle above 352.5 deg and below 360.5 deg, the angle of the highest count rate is 359.0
